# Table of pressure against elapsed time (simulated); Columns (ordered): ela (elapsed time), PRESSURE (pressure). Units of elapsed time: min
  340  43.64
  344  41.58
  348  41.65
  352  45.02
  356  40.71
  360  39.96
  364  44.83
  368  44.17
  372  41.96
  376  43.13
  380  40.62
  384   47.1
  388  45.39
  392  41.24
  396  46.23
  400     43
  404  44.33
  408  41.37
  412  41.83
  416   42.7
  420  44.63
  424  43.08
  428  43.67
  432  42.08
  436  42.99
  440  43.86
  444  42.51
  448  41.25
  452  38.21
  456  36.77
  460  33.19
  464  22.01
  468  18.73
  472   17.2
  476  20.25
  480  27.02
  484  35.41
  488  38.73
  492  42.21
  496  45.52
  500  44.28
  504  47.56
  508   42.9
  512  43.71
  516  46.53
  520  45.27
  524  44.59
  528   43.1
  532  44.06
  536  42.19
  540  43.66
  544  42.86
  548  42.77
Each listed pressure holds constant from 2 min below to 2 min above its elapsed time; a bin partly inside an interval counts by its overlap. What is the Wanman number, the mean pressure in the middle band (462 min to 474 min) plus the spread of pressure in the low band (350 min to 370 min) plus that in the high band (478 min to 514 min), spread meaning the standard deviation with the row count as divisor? 27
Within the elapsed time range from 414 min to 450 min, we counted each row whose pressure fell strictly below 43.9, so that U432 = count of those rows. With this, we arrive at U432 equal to 8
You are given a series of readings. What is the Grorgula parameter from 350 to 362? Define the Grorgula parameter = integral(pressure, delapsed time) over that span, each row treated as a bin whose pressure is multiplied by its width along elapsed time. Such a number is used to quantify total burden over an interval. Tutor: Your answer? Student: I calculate 503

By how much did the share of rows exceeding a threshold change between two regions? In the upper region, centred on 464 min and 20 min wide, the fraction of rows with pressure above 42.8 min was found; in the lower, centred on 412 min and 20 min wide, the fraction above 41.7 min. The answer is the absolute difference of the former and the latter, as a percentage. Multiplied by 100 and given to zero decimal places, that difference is 80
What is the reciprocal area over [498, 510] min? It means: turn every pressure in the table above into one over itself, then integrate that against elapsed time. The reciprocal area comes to 0.268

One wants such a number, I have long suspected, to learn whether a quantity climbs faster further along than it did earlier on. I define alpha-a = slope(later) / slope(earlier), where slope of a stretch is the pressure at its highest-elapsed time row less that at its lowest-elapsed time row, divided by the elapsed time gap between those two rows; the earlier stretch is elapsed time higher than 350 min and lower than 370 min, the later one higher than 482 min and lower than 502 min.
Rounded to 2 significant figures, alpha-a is -10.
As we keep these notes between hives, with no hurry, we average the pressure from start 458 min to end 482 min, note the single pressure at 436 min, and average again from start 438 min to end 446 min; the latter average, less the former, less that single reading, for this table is -23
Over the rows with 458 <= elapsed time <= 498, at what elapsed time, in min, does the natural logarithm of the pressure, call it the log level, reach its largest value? 496 min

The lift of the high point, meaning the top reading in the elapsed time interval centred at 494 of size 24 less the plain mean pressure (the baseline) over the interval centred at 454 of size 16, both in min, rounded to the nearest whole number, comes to 10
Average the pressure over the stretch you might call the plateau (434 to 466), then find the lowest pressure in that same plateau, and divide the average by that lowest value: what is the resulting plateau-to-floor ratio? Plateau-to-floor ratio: 1.71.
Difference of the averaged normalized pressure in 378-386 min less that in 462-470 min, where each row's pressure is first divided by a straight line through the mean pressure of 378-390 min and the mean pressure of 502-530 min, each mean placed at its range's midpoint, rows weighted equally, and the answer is 0.53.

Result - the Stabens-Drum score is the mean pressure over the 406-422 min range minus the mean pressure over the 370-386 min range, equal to -1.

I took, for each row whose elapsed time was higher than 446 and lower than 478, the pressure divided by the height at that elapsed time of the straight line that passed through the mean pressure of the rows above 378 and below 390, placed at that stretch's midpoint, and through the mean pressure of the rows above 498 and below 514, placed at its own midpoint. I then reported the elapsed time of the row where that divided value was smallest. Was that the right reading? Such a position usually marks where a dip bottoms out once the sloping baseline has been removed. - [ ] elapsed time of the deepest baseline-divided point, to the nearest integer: 472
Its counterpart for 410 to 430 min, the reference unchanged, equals 412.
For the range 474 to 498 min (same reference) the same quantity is 476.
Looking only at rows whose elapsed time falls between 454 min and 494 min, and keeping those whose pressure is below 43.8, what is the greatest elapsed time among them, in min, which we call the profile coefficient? 492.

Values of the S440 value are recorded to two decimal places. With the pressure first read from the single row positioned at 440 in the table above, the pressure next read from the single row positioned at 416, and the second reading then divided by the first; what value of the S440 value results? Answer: 0.97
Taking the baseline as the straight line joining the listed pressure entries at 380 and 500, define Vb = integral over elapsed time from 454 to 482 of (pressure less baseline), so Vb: -512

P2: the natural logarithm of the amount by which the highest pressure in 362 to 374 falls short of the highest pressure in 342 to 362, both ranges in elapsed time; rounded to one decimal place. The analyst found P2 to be -1.7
